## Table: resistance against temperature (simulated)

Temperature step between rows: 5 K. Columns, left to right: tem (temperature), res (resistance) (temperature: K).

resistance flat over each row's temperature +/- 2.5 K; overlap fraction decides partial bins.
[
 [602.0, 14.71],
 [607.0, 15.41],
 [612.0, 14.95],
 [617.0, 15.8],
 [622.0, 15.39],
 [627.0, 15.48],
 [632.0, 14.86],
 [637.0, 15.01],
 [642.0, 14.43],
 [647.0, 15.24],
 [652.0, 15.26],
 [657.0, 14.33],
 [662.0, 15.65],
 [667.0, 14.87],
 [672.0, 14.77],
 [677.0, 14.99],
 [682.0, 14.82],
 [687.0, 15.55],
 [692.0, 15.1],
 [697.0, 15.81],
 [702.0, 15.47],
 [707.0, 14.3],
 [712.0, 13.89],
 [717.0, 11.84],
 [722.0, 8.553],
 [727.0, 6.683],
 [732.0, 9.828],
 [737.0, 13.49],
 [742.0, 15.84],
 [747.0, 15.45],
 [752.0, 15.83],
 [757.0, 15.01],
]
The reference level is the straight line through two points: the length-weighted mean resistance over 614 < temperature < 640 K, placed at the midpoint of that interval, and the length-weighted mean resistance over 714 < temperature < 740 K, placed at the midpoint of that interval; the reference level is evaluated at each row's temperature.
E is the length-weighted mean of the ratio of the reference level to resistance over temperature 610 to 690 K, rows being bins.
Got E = 0.94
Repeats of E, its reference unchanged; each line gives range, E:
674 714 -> 0.80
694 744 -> 0.91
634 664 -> 0.95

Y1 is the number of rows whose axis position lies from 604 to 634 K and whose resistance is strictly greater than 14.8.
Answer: 6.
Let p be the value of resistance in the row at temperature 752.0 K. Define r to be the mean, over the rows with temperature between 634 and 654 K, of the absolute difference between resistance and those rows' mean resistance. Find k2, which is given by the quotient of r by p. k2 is 0.018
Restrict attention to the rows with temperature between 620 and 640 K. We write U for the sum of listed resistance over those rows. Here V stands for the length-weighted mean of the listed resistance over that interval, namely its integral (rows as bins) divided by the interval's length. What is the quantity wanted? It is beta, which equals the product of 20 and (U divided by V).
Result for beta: 80.1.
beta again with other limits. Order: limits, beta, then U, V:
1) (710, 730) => 80.8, 41.0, 10.1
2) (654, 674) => 79.9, 59.6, 14.9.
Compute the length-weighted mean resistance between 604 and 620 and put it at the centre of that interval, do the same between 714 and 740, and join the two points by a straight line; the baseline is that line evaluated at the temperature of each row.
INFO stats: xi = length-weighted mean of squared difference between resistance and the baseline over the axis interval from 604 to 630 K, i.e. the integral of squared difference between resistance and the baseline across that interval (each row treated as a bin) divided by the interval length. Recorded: 0.3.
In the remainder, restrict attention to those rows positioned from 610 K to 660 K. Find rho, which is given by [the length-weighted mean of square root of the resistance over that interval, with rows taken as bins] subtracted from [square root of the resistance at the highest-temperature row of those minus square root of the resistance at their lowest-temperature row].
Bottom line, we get -3.96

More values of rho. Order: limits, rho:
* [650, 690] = -3.84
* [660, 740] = -3.93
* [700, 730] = -4.73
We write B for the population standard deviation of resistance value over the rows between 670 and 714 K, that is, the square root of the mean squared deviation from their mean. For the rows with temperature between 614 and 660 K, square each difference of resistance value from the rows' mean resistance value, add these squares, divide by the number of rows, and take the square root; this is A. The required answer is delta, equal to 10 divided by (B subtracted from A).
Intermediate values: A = 0.5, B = 0.6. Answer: -83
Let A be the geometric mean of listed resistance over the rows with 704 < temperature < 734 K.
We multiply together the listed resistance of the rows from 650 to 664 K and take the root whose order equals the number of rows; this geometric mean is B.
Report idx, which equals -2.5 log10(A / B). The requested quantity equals 0.39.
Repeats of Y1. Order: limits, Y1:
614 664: 8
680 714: 5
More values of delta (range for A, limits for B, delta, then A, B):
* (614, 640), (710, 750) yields -4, 0.3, 3.1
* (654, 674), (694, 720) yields -11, 0.5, 1.4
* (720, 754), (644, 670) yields 3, 3.5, 0.4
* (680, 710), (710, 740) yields -5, 0.5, 2.6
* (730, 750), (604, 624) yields 5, 2.4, 0.3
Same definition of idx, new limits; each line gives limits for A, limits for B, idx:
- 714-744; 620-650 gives 0.38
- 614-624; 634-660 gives -0.05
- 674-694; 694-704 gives 0.04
